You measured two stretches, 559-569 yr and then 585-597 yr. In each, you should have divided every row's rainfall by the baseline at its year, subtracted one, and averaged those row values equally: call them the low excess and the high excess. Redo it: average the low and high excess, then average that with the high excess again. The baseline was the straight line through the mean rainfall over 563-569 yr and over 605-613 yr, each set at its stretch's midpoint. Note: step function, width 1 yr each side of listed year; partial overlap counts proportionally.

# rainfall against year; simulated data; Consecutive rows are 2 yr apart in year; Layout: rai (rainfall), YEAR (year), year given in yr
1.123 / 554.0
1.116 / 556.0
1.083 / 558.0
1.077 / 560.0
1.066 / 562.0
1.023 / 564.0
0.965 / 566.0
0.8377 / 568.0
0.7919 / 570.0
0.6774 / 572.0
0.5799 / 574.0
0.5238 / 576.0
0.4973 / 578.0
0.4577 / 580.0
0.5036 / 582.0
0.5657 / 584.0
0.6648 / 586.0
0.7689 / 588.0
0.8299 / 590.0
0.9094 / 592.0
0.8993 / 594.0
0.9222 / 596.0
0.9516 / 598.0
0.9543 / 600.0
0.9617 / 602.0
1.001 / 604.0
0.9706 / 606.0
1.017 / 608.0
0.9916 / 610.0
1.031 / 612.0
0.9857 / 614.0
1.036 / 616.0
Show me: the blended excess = -0.10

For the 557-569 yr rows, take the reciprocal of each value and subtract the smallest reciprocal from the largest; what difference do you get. 0.27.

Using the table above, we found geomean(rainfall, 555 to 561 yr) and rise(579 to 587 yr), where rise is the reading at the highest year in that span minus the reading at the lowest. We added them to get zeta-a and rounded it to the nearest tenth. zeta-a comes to 1.3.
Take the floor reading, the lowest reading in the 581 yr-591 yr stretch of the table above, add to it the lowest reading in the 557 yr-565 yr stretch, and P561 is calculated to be 1.5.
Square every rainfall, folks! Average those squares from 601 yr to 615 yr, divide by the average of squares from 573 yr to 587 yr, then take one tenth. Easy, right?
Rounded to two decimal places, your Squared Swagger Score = 0.33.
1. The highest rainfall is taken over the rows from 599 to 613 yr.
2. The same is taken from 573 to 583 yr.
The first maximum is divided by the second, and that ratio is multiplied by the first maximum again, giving 1.83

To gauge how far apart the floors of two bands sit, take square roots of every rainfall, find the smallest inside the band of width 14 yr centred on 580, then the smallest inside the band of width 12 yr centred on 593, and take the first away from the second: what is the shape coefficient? 0.20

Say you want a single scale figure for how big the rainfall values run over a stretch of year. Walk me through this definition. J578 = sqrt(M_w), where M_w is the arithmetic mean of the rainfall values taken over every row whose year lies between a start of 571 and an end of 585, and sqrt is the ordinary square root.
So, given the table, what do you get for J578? 0.74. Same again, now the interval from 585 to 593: 0.89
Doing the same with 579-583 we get 0.69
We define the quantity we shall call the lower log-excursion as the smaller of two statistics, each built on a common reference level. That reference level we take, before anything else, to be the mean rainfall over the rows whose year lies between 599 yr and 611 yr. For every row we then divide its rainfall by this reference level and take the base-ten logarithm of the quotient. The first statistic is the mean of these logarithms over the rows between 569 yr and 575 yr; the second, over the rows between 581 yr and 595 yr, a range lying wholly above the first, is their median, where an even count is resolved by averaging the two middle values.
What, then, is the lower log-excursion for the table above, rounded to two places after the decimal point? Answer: -0.16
